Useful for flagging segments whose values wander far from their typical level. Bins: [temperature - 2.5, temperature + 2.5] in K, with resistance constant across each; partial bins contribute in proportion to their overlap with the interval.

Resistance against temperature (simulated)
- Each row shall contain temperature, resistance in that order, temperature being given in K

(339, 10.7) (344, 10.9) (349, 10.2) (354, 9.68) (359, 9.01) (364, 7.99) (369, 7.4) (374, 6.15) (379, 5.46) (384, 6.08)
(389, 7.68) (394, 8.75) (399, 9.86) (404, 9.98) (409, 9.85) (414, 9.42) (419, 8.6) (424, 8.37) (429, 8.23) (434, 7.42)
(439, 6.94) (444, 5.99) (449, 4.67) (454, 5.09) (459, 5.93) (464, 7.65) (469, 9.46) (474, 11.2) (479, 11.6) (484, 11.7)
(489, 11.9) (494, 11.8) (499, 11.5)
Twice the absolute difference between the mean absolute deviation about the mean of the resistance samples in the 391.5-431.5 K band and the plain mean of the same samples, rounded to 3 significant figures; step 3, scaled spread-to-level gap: 17.0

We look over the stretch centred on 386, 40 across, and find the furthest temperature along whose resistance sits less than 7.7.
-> 389 K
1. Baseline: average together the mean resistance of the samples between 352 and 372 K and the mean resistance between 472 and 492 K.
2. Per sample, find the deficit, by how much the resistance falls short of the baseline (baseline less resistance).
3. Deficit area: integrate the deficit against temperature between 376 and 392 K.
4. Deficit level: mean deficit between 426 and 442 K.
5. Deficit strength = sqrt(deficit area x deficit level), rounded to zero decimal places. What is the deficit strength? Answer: 12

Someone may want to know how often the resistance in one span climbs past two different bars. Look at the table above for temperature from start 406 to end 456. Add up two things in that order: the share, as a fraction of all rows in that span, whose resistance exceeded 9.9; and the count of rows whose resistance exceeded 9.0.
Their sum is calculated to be 2.0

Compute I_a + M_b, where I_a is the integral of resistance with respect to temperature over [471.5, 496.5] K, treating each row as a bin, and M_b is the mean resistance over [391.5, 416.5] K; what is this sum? 301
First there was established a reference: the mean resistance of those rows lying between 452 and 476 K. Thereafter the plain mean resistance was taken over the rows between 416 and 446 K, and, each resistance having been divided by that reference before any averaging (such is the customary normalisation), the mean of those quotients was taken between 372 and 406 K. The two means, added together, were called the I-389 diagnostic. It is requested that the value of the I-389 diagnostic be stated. 8.6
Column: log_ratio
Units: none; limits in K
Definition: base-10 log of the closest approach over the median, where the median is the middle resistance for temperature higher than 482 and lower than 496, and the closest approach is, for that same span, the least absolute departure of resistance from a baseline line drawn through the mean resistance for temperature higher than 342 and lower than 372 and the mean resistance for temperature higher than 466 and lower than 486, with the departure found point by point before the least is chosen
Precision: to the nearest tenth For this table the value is -1.3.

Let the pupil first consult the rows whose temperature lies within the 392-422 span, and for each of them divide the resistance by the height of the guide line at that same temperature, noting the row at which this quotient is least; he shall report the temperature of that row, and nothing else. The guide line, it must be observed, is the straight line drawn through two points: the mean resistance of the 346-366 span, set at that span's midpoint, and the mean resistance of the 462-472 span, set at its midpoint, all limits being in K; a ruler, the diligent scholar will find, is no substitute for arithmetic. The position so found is 419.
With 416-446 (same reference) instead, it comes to 444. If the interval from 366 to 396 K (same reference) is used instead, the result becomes 379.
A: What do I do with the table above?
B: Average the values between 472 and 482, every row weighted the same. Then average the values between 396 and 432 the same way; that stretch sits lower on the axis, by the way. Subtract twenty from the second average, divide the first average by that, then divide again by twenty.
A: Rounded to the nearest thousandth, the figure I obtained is -0.053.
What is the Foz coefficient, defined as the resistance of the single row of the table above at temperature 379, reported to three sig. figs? 5.46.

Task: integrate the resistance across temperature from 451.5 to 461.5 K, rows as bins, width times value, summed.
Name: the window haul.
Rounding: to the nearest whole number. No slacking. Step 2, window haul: 55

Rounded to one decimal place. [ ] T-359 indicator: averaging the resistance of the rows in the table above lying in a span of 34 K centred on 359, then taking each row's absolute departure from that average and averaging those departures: 1.4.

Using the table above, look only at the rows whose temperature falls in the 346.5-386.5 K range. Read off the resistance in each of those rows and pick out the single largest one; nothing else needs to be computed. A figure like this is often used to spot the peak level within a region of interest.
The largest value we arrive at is 10.2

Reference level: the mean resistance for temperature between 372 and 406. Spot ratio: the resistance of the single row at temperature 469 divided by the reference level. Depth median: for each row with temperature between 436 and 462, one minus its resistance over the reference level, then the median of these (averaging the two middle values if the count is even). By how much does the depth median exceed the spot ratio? -1.00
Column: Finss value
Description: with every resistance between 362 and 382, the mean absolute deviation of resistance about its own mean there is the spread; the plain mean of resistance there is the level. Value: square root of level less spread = 2.4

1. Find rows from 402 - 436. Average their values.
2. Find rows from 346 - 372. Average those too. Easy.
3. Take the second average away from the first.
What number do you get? 0.0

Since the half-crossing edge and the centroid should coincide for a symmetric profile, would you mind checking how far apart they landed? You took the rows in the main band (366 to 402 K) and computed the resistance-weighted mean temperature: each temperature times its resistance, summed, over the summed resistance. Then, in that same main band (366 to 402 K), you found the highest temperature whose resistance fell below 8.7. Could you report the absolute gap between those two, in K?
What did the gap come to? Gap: 3.6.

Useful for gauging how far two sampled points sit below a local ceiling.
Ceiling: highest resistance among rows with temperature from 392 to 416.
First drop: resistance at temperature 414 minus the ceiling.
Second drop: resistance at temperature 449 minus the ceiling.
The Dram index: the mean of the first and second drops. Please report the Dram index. -2.9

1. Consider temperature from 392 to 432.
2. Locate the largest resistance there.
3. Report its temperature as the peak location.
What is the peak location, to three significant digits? 404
